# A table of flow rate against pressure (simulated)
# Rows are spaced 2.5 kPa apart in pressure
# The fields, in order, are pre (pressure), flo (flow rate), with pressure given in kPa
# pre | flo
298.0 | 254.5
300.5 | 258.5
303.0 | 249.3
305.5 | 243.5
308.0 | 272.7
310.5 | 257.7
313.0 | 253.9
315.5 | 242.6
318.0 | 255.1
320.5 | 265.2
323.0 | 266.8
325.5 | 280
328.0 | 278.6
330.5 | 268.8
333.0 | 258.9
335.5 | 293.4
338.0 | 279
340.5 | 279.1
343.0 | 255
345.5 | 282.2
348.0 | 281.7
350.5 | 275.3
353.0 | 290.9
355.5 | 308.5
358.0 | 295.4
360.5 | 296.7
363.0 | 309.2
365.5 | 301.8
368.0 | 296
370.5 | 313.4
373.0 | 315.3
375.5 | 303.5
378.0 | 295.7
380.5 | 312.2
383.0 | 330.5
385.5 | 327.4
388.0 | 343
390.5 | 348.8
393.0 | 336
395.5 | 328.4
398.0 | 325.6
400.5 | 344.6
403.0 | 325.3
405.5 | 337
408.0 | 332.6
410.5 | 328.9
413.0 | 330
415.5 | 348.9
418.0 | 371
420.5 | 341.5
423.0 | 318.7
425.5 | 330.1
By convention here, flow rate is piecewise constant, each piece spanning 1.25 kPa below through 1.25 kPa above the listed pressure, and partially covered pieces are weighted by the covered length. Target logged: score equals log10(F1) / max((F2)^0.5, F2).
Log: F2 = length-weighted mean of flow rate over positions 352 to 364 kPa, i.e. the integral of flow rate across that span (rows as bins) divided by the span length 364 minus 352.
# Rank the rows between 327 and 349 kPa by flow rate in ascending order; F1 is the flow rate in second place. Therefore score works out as 0.0080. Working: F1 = 258.9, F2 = 300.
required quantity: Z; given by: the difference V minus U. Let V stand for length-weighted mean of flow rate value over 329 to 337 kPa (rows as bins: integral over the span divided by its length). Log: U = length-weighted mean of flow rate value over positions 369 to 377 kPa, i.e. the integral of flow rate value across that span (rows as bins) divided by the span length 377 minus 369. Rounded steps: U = 310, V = 274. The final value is -36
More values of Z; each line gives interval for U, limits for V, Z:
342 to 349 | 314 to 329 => -9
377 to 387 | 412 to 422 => 30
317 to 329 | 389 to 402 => 67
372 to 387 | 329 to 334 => -50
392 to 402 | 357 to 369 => -33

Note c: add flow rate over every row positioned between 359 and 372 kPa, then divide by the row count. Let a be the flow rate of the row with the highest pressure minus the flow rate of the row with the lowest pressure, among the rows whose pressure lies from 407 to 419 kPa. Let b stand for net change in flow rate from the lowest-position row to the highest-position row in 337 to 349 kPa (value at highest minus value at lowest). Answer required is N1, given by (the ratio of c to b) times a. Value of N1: 4315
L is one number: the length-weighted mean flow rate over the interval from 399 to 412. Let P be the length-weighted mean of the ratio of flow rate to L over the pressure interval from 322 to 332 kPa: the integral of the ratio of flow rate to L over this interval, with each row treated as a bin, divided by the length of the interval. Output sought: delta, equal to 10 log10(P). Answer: -0.86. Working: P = 0.82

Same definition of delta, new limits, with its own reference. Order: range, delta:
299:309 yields -1.16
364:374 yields -0.37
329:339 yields -0.84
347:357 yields -0.61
